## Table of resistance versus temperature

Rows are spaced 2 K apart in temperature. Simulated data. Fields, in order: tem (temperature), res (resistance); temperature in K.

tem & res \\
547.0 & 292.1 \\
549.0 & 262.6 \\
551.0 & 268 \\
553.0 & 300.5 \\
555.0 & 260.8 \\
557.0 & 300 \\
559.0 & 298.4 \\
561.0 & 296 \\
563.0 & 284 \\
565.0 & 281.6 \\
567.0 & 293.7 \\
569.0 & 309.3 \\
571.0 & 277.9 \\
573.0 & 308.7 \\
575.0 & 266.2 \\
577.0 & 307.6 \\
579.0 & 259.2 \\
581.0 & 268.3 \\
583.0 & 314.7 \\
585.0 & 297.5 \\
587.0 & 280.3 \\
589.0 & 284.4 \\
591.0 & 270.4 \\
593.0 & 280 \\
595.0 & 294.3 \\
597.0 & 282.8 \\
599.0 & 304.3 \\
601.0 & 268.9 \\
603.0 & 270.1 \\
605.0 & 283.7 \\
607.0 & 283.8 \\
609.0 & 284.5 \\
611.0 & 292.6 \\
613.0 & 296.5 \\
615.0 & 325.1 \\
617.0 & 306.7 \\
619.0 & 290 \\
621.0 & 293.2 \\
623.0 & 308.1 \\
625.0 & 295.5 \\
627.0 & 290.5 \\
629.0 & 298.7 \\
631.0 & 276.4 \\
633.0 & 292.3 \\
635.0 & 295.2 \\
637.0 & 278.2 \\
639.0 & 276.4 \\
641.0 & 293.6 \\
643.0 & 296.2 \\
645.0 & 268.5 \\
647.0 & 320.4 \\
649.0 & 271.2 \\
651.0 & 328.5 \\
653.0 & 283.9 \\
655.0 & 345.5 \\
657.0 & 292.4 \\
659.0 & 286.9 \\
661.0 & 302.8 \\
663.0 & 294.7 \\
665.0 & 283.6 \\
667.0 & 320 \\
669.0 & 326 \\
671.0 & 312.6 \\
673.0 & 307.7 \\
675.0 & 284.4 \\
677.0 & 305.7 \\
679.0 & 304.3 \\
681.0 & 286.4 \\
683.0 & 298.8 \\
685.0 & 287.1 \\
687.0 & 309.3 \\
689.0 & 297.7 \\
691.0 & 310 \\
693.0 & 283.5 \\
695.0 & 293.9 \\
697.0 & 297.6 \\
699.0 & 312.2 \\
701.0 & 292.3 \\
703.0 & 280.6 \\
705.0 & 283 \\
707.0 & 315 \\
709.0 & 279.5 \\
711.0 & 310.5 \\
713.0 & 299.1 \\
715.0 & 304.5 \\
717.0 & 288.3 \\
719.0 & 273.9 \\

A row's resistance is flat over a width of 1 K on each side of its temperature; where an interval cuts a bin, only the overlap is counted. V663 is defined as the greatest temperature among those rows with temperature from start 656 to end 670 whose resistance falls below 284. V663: 665.0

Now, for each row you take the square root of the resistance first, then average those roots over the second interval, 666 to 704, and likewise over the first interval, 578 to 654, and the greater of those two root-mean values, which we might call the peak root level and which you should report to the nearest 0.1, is 17.3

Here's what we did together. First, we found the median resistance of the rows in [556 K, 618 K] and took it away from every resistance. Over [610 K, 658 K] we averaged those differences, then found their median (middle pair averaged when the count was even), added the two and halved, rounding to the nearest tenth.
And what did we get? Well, 10.4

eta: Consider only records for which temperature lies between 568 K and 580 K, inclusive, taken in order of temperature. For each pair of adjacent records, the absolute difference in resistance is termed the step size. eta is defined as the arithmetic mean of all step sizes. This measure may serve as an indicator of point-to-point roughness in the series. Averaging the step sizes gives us 39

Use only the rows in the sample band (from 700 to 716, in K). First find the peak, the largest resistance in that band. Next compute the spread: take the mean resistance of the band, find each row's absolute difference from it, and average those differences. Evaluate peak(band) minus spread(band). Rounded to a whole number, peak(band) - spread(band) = 303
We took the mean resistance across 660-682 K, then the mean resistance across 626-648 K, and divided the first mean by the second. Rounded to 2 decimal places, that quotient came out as 1.04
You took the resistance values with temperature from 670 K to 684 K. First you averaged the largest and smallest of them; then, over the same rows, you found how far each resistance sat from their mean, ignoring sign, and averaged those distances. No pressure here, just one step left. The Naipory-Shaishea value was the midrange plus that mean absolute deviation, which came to 307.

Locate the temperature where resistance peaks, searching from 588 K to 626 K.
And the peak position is 615.0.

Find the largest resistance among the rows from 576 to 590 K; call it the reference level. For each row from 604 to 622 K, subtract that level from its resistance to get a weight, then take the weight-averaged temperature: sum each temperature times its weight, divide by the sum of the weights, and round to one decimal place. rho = 611.5 K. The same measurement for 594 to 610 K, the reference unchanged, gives 602.5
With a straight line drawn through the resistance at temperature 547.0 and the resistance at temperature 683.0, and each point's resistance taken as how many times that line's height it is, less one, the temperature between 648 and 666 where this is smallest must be 649.0 K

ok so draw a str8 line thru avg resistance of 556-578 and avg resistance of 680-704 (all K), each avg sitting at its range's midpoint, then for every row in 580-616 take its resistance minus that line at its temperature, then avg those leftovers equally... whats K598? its -6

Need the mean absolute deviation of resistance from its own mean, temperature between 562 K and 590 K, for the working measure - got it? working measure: 14.7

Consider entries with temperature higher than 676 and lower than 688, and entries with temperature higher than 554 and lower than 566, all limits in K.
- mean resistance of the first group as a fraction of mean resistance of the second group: 1.04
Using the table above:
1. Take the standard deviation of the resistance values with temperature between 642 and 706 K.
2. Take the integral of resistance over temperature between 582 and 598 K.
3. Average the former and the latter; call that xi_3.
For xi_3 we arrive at 2313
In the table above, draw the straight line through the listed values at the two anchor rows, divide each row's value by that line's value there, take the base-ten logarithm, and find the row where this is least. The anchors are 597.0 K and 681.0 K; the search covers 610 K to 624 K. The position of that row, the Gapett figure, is 619.0 K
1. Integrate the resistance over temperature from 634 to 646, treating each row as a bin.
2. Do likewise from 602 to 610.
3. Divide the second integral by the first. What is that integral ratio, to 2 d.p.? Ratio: 0.66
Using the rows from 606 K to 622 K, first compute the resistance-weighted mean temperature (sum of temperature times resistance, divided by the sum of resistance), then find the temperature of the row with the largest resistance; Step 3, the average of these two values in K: 614.5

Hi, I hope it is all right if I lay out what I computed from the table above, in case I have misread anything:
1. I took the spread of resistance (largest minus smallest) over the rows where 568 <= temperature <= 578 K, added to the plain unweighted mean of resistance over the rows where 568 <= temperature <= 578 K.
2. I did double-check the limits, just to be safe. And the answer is 337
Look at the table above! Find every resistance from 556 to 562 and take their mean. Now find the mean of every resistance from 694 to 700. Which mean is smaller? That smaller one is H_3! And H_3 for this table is 298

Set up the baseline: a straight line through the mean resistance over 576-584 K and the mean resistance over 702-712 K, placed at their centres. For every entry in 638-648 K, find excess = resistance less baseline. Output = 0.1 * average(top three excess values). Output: 1.3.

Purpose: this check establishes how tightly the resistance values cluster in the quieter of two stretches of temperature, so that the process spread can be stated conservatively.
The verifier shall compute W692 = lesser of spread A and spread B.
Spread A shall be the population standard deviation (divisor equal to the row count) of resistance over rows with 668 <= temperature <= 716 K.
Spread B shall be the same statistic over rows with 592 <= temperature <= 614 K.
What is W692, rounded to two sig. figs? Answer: 10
